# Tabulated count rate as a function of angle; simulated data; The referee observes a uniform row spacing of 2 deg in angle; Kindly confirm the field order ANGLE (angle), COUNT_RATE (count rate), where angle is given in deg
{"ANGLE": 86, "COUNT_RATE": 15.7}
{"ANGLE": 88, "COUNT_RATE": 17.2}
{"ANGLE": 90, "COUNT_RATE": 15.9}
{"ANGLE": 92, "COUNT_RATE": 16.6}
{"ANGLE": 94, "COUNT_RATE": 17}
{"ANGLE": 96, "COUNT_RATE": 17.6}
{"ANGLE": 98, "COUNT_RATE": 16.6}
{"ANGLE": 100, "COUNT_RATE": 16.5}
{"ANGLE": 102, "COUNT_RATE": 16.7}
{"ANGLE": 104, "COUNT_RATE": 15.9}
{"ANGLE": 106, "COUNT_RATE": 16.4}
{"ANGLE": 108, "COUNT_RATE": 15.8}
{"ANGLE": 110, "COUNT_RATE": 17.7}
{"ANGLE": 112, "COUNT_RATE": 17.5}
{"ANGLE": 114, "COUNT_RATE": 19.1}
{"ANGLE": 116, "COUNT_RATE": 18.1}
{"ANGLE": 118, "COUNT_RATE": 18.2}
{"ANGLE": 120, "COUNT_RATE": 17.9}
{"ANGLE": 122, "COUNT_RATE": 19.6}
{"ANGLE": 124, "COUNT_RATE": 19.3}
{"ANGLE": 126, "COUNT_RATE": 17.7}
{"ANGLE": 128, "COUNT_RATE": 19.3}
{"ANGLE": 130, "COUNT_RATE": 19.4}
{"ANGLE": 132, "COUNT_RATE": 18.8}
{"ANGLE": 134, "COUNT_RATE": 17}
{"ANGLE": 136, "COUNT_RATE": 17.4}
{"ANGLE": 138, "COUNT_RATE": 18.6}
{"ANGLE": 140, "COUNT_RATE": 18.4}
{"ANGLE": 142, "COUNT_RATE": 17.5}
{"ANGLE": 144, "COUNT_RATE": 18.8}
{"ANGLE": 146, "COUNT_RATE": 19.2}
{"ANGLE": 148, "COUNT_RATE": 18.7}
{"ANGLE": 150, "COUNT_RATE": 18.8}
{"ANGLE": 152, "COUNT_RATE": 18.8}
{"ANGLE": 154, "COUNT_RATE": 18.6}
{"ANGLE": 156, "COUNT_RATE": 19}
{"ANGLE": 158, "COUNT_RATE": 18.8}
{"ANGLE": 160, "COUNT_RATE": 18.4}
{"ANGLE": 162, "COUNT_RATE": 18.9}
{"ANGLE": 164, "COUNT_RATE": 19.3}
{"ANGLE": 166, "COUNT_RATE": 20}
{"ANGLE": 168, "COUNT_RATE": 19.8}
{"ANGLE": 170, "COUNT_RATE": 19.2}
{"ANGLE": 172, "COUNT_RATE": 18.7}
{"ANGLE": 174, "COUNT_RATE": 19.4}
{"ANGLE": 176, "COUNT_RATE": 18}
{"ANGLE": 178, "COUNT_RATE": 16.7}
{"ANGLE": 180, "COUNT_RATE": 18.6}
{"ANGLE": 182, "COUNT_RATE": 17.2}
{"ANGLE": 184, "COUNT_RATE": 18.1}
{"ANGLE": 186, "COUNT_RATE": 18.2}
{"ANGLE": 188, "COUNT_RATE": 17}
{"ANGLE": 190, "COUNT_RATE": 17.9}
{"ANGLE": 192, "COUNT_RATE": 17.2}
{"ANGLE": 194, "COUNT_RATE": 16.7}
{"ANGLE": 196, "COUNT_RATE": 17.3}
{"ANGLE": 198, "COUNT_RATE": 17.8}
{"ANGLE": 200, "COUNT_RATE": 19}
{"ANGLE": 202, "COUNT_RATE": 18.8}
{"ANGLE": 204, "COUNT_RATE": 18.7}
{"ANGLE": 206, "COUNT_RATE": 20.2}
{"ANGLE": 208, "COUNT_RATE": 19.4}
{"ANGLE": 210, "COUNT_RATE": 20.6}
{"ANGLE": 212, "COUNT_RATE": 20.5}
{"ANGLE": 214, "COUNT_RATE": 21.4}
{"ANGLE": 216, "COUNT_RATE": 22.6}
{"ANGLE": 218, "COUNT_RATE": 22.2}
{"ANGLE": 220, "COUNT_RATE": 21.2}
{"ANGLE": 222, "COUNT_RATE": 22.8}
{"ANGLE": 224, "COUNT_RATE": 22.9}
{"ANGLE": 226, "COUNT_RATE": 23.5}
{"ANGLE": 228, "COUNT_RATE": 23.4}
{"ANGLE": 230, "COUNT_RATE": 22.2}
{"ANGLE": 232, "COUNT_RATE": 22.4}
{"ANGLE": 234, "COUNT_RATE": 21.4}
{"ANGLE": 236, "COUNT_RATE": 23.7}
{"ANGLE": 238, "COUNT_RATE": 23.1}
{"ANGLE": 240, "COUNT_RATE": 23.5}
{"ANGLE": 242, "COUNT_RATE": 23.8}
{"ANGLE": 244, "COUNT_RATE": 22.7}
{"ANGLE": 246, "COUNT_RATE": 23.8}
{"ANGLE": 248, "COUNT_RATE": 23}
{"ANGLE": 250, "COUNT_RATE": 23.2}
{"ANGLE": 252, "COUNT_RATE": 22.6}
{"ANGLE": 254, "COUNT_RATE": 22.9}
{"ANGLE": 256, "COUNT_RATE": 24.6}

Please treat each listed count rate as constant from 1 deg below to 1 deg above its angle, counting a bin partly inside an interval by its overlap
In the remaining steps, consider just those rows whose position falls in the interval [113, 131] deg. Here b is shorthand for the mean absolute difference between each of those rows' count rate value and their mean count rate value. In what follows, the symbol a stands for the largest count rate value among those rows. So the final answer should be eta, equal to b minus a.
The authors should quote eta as -18.9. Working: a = 19.6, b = 0.67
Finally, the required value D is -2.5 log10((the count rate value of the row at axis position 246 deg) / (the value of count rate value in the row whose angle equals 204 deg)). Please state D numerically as -0.3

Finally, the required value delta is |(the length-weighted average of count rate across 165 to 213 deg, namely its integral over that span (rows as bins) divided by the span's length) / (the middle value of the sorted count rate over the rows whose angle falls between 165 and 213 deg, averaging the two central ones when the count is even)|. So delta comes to 0.994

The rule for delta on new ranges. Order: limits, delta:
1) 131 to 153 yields 0.982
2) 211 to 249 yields 0.993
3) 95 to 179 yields 0.981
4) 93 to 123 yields 0.993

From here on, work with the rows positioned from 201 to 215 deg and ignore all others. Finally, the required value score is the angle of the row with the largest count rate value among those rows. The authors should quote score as 214 deg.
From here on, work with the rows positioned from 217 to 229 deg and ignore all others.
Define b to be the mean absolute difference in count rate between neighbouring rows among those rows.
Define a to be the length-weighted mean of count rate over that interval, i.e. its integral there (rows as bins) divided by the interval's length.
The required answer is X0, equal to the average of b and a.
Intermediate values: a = 22.7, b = 0.68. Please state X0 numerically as 11.7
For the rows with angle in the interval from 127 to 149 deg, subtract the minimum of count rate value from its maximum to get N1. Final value 2.40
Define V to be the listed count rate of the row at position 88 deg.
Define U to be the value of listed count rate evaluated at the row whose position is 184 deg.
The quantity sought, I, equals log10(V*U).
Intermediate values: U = 18.1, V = 17.2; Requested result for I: 2.49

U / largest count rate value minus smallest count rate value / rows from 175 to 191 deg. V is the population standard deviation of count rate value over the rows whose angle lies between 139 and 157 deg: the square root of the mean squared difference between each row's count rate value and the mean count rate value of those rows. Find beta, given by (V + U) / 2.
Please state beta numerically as 1.2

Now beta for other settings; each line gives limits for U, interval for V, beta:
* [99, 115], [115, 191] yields 2.1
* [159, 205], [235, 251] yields 1.8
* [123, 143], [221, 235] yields 1.5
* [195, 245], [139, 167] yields 3.5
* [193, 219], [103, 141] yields 3.5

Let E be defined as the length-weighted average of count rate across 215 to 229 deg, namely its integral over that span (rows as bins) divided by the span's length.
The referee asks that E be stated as 22.7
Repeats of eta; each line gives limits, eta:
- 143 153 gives -19.1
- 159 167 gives -19.5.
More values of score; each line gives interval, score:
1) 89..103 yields 96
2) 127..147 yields 130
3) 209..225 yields 224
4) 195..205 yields 200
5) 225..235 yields 226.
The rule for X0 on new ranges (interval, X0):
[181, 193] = 9.2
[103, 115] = 9.0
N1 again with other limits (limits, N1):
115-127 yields 1.90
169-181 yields 2.70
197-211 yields 2.80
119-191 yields 3.30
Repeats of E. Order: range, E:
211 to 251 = 22.7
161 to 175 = 19.3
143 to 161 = 18.8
